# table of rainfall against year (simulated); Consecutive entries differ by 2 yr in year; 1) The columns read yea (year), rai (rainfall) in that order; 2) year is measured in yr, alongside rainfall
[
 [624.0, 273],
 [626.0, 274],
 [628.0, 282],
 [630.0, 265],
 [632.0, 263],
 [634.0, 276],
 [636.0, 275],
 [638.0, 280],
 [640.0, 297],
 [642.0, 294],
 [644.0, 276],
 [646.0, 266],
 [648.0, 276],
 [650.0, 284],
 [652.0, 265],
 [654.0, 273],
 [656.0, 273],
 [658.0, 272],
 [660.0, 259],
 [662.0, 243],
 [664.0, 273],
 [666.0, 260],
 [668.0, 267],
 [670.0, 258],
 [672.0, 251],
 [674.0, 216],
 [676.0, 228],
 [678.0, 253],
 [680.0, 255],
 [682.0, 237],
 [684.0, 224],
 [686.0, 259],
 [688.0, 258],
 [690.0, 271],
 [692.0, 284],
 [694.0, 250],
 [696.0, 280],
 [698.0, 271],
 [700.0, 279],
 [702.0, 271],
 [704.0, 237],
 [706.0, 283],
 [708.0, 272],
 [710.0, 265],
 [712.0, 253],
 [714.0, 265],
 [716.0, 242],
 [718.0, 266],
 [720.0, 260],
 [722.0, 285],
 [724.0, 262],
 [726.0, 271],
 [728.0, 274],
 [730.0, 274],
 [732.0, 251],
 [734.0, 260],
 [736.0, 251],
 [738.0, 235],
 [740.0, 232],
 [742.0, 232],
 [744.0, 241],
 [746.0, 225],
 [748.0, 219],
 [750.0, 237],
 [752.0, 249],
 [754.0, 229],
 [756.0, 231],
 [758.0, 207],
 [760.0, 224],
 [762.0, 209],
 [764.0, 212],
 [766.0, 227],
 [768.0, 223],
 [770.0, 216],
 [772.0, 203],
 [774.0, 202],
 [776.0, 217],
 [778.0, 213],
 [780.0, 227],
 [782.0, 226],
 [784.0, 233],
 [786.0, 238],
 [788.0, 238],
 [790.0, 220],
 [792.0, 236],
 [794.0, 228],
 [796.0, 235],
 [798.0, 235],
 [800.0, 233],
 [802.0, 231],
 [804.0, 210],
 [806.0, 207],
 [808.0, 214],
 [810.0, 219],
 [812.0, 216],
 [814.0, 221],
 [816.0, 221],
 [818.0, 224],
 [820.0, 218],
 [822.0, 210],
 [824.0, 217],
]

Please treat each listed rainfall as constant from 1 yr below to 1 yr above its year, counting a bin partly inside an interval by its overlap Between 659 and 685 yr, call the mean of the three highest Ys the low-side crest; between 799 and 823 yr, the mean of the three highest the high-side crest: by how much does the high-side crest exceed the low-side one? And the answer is -37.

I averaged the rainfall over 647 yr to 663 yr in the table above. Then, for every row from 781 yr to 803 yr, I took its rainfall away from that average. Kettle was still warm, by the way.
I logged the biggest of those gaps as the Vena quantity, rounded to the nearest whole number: 48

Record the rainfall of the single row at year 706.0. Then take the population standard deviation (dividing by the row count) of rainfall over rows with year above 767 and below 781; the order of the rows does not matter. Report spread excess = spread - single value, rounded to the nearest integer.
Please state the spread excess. -274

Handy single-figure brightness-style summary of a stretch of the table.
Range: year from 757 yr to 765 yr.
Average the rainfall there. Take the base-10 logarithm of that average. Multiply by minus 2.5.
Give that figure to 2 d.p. -5.82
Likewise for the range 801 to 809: -5.83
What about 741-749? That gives -5.90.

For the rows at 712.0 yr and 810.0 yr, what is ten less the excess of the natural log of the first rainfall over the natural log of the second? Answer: 9.9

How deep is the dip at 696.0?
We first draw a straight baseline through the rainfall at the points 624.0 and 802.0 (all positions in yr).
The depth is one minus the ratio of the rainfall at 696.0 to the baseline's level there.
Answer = -0.09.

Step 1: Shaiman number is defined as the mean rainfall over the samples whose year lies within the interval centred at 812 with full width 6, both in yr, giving 219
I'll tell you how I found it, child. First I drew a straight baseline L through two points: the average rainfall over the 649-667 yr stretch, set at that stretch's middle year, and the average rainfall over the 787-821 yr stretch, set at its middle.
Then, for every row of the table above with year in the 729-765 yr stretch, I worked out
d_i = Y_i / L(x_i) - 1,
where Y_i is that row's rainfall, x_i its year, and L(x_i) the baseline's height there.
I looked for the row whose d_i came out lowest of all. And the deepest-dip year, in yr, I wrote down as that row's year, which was 758.0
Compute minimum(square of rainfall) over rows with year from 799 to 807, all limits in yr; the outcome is 42849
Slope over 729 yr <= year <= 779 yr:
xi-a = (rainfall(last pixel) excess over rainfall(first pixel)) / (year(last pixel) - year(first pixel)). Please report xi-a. -1.3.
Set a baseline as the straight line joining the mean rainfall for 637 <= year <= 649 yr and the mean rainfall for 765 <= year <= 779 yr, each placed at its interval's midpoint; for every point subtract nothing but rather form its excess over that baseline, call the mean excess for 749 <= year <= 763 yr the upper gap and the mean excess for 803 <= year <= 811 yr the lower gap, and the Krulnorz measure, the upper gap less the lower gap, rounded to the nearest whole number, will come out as -12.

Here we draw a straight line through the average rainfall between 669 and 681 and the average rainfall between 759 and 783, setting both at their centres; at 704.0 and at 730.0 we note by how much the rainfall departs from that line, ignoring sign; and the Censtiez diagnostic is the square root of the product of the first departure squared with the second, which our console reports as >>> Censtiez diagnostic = 11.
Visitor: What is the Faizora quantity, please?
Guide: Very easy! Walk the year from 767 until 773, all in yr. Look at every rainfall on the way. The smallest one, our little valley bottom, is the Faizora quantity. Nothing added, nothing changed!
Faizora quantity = 203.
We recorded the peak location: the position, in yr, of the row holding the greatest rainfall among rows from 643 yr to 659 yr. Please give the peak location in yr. 650.0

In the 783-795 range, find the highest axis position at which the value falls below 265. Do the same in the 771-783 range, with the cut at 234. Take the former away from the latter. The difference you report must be -12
